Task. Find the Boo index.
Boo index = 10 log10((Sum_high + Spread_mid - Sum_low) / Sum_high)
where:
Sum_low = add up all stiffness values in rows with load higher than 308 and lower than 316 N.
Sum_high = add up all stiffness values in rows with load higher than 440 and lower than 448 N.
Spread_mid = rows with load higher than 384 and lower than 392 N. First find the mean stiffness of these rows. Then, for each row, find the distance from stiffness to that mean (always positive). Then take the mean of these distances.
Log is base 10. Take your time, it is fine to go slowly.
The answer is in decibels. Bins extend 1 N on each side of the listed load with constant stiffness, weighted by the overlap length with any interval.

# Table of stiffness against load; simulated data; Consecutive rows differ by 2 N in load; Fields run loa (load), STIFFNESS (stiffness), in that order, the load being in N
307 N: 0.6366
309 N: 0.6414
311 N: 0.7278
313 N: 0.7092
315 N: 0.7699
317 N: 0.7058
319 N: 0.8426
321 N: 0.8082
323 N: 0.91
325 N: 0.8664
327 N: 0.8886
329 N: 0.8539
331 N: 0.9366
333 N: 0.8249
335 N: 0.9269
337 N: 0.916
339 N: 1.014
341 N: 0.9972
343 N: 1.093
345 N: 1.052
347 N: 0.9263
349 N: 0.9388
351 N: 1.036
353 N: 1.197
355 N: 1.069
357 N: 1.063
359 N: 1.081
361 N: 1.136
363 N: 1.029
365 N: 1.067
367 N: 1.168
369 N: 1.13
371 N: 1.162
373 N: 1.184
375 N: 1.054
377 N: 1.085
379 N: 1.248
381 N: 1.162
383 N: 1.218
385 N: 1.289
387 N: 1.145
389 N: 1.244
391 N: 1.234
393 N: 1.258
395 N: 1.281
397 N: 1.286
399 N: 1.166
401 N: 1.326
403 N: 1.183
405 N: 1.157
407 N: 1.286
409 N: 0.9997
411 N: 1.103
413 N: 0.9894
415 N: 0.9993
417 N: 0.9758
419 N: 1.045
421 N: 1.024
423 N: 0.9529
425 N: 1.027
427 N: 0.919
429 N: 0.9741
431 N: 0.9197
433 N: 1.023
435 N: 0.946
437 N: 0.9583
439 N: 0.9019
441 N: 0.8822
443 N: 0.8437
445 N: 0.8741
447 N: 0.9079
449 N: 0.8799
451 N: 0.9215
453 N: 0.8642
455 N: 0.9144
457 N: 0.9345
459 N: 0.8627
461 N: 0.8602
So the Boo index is -7.0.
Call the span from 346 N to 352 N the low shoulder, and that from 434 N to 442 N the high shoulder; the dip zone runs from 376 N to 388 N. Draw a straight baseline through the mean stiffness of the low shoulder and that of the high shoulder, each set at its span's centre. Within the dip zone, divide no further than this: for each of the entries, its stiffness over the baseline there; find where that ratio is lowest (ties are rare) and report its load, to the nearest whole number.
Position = 377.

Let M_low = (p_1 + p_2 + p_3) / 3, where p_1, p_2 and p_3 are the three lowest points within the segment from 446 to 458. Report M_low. 0.88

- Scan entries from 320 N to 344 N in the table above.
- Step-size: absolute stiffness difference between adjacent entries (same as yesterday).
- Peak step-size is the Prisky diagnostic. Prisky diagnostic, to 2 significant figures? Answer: 0.11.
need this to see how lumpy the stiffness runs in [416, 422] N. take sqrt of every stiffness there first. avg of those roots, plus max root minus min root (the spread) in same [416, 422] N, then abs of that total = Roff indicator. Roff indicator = 1.04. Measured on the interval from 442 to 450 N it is 0.97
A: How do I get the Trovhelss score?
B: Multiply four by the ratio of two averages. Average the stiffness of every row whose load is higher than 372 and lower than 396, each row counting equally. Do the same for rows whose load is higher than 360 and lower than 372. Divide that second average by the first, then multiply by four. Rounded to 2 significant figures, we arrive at 3.7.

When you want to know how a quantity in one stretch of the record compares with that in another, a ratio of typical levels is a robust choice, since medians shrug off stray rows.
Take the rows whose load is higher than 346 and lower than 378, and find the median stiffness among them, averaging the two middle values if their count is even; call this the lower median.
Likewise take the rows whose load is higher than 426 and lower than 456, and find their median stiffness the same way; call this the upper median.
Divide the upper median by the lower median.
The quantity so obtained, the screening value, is 0.85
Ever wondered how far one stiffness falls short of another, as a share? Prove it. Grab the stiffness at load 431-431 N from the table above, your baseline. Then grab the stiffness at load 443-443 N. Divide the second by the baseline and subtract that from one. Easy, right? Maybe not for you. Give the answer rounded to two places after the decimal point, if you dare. 0.08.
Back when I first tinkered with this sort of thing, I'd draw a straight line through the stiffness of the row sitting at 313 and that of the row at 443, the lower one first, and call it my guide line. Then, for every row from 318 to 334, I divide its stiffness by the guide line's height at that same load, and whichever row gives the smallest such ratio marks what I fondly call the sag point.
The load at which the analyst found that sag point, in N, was 321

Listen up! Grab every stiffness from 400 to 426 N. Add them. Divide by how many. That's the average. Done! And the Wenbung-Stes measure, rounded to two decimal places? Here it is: 1.08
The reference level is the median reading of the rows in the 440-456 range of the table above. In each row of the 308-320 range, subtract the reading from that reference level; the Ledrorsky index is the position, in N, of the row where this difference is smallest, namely 319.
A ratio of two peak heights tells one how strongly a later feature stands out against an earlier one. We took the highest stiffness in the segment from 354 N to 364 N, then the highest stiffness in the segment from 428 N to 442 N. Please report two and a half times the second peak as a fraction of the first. 2.25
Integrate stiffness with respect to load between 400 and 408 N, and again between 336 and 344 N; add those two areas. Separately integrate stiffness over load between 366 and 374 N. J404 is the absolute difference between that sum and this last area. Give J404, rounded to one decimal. 8.7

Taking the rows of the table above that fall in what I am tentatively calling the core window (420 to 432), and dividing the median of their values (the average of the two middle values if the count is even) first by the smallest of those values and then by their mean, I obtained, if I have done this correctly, 1.08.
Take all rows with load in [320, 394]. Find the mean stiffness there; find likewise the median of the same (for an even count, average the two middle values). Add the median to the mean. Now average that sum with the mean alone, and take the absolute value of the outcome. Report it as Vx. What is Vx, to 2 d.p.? 1.59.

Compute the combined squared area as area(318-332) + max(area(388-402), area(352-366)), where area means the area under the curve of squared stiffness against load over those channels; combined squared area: 32.8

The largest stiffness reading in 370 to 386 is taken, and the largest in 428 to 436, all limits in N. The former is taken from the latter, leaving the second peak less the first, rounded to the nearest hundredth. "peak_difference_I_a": -0.27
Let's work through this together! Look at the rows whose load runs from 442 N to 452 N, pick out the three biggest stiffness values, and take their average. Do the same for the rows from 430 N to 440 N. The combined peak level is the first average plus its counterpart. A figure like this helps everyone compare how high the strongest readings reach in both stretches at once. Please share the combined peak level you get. 1.88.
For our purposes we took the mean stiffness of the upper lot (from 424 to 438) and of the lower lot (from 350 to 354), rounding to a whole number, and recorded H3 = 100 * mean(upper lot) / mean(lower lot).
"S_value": 87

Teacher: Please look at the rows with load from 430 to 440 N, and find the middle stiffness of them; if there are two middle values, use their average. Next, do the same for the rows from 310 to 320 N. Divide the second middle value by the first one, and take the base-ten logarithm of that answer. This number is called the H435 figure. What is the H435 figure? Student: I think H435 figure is -0.11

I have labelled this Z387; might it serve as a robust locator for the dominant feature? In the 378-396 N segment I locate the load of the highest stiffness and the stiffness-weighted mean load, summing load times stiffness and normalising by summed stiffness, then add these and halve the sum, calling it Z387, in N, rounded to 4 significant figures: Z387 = 386.0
